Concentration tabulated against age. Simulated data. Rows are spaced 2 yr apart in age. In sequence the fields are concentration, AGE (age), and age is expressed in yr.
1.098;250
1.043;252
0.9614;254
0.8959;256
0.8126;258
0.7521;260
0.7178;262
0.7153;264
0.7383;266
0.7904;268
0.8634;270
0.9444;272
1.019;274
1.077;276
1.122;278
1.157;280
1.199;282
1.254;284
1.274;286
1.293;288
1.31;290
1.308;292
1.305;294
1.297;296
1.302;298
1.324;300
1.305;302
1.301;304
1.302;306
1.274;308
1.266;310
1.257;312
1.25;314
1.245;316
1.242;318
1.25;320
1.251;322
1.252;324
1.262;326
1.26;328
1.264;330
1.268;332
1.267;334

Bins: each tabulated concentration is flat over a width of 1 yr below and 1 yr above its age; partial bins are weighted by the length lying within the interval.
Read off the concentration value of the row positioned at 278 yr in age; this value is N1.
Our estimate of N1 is 1.122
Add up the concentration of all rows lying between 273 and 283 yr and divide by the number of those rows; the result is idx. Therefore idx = 1.11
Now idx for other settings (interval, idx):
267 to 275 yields 0.90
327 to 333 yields 1.26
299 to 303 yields 1.31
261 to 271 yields 0.77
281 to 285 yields 1.23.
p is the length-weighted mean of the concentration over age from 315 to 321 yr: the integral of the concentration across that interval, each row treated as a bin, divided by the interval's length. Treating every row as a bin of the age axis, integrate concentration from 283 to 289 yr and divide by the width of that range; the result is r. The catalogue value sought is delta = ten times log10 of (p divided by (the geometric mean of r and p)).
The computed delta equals 0.0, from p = 1.25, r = 1.27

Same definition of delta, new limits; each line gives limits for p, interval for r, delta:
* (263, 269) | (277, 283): -1.0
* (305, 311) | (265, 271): 1.0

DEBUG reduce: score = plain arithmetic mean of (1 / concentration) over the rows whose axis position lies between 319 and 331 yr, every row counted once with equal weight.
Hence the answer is 0.80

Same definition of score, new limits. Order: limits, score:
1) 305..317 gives 0.79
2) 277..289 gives 0.82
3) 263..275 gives 1.20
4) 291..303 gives 0.77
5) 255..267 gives 1.30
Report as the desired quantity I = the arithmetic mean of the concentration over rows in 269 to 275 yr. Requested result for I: 0.94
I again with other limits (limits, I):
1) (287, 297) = 1.30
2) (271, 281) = 1.06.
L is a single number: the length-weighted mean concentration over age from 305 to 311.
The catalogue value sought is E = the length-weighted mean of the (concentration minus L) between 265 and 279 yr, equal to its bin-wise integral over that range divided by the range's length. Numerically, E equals -0.34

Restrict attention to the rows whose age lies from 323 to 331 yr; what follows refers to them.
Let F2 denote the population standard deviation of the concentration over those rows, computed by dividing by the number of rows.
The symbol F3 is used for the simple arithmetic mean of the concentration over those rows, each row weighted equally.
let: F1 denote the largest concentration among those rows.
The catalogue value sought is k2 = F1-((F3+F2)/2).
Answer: 0.632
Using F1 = 1.264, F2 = 0.005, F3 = 1.26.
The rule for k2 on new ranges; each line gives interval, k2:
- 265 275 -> 0.533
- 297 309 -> 0.666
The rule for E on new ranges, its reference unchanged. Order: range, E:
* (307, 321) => -0.03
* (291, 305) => 0.03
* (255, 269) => -0.51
